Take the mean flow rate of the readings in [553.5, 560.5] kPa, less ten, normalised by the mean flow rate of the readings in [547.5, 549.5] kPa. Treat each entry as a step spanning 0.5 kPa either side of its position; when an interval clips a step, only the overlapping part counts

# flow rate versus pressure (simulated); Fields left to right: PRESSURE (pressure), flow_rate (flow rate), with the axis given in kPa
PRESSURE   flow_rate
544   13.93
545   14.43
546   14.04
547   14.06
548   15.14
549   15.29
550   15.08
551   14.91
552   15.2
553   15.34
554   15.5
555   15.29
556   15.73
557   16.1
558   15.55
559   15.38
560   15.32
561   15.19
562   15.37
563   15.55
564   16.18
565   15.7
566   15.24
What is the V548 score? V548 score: 0.365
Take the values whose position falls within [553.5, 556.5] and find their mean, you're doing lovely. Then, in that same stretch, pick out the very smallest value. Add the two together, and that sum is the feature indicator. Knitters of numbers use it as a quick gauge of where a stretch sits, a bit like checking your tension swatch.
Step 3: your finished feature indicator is 30.8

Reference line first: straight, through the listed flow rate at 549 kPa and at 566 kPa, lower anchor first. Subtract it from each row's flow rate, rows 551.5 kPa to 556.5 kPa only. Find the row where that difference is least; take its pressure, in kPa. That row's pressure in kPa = 552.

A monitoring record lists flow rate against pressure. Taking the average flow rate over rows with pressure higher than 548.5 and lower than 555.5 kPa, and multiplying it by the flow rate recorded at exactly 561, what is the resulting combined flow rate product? 231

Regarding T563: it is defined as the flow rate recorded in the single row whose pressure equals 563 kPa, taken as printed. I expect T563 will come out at 15.55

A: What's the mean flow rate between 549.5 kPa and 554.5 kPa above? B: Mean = 15.2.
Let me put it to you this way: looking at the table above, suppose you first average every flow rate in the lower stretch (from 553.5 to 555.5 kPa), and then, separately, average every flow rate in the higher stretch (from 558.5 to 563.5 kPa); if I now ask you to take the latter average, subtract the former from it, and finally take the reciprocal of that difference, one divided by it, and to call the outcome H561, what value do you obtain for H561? -30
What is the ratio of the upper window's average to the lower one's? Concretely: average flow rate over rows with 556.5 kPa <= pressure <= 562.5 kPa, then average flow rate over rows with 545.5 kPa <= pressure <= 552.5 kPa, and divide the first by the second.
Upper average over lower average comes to 1.05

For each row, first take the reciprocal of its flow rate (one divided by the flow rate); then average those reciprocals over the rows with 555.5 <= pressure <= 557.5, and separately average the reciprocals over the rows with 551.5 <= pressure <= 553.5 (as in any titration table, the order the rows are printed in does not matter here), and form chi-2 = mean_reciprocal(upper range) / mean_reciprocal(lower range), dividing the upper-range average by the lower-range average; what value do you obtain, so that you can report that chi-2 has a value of 0.96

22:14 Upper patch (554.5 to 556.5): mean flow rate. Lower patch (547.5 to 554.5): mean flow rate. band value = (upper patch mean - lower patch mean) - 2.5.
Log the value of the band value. -2.20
